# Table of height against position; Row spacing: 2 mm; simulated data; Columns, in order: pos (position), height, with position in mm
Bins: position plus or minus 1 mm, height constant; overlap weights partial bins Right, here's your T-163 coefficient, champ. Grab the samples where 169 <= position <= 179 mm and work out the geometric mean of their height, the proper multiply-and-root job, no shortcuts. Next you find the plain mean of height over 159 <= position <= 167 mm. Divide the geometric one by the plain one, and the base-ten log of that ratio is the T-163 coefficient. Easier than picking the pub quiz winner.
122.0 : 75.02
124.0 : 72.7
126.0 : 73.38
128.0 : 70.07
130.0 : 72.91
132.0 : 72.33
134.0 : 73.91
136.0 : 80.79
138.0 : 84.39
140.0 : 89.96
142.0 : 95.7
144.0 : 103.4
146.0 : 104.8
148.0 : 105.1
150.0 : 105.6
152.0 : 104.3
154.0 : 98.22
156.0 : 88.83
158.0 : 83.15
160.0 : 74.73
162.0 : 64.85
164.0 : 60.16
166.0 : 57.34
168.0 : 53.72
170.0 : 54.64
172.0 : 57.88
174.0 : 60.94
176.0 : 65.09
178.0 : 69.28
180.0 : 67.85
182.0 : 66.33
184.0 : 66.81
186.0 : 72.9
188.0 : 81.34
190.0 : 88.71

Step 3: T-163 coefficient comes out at -0.020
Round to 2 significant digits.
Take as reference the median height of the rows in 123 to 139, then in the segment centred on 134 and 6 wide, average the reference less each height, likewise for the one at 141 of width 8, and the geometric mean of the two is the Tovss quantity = 7.2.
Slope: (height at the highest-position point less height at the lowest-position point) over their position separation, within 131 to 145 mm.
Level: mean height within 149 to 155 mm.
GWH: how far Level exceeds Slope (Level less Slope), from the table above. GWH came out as 100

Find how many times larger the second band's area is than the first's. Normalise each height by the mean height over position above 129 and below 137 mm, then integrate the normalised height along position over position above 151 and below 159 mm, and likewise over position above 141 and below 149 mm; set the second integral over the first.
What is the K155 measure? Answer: 1.1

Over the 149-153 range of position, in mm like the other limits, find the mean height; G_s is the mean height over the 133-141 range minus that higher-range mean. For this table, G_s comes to -23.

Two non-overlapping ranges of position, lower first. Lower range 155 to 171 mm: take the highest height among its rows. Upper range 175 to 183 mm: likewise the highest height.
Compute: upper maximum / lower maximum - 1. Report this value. -0.22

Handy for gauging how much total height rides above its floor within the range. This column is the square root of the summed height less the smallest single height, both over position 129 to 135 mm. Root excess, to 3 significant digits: 12.1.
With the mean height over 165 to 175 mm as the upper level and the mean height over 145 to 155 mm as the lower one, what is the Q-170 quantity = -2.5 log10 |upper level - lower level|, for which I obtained -4.2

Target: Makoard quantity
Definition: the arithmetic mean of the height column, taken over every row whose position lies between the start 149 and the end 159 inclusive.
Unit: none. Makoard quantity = 96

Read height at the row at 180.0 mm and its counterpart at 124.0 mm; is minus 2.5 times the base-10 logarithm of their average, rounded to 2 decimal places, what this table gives -4.62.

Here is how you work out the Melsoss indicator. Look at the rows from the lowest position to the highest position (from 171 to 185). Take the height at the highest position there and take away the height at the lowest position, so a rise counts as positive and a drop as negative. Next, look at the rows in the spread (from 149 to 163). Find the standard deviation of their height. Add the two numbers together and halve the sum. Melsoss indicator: 12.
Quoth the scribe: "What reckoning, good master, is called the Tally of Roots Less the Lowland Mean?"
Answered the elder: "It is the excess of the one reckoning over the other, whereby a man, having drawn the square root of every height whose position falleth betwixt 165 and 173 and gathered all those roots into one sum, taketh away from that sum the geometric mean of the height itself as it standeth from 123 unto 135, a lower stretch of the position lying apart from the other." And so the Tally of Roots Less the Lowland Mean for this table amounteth -43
